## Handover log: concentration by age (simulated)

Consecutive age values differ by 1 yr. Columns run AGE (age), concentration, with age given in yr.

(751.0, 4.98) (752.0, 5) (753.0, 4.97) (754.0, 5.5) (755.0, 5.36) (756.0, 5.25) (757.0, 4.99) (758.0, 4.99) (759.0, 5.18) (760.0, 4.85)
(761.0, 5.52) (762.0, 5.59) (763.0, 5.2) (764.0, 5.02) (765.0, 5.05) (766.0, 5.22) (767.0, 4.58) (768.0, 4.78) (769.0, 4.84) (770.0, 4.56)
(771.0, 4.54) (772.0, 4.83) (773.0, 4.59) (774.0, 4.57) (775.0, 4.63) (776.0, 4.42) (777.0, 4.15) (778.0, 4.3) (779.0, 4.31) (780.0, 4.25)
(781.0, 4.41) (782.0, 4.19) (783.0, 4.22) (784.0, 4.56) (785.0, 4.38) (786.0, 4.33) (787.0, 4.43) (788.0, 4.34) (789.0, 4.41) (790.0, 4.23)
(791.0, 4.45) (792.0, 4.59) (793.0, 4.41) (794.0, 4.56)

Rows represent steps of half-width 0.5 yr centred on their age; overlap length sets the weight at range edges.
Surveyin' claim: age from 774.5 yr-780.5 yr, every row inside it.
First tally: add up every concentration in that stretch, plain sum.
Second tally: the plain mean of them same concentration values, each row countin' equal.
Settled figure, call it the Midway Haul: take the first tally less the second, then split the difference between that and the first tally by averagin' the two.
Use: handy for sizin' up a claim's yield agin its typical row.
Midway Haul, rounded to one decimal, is 23.9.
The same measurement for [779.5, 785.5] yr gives 23.8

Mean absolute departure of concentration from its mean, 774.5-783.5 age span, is 0.11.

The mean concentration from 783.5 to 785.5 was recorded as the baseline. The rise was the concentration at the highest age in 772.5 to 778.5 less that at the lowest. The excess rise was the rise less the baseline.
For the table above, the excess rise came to -4.76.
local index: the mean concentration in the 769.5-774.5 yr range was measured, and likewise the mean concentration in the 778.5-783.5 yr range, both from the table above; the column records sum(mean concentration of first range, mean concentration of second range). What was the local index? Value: 8.89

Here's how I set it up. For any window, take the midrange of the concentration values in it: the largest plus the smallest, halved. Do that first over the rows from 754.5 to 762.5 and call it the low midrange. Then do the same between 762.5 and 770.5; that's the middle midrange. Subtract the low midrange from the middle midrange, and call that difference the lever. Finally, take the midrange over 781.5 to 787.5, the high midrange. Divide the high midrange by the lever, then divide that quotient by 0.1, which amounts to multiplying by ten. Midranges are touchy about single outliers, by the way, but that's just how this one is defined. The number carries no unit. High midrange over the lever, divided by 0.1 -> -133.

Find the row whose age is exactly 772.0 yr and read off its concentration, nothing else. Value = 4.83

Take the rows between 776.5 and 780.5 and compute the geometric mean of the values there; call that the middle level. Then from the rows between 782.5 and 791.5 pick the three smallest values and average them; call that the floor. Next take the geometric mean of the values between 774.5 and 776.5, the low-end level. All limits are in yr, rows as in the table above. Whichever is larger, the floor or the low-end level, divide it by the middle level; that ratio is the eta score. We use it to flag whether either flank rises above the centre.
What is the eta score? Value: 1.064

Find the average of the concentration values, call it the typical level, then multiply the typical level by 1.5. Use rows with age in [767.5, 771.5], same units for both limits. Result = 7.02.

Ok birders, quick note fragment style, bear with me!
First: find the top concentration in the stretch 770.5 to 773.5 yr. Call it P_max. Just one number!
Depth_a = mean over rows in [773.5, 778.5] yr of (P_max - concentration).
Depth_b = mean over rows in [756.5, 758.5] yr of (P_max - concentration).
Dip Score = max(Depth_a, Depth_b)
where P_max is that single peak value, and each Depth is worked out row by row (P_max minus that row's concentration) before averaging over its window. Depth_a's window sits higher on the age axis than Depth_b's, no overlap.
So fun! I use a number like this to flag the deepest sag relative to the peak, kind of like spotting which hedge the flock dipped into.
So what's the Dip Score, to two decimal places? 0.42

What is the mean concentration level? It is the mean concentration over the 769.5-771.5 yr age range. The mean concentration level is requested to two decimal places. 4.55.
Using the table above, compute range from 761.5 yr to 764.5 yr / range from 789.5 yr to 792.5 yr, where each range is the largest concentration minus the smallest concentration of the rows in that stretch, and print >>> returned 1.6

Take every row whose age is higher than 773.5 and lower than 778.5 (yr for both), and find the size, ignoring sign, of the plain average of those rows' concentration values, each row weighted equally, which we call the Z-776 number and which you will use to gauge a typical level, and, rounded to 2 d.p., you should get 4.41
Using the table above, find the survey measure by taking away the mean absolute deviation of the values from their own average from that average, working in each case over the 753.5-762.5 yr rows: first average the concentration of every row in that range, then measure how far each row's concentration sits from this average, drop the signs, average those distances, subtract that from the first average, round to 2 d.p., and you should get 5.03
